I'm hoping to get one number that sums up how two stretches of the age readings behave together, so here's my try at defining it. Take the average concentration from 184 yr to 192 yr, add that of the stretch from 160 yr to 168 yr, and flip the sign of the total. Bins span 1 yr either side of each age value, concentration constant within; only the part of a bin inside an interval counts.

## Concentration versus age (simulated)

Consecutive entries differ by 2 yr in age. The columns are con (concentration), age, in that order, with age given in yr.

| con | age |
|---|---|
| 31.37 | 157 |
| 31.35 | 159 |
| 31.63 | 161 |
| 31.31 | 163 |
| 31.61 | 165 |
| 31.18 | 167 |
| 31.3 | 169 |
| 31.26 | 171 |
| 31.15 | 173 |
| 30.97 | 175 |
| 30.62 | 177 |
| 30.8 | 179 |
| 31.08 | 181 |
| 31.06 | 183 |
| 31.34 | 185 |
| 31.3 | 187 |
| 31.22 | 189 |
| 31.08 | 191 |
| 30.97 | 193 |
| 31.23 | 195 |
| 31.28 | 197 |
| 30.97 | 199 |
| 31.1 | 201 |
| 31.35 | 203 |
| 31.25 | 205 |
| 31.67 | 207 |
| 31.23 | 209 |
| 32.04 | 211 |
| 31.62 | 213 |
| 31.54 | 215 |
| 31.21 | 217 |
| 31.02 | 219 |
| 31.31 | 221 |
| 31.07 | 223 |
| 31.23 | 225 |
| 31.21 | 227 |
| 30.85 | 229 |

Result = -62.7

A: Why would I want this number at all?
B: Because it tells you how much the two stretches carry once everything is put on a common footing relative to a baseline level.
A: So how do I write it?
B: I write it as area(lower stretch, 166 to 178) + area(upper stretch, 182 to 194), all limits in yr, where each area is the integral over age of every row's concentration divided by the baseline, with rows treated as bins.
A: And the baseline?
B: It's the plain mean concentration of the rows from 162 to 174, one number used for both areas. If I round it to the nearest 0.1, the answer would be 23.9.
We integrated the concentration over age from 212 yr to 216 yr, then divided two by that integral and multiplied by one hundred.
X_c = 1.58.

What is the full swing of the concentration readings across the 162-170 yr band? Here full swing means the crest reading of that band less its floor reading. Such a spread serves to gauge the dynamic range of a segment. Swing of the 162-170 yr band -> 0.43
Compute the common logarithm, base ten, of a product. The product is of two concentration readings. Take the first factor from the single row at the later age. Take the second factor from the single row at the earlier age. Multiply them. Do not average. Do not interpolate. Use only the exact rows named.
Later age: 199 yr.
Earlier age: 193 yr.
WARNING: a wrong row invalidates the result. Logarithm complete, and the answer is 2.98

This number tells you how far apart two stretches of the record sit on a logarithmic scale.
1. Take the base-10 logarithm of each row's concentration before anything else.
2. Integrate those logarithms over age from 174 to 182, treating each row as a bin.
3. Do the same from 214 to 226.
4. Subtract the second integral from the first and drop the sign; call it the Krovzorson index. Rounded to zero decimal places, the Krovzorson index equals 6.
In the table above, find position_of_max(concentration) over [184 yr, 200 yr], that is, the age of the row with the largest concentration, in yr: 185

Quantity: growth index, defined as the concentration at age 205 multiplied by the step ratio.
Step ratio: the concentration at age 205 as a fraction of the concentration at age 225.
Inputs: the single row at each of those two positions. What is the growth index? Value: 31.27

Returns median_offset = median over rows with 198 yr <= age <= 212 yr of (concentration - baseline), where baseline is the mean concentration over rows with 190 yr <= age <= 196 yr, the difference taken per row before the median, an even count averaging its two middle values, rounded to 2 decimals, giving 0.16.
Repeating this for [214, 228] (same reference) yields 0.12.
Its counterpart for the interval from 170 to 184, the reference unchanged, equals -0.03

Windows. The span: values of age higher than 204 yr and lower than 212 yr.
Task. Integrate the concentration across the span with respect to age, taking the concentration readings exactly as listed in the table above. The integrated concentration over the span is 252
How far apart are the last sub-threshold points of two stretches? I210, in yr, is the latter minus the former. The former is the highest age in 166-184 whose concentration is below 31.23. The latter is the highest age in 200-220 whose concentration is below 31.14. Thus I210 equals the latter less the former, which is 36 yr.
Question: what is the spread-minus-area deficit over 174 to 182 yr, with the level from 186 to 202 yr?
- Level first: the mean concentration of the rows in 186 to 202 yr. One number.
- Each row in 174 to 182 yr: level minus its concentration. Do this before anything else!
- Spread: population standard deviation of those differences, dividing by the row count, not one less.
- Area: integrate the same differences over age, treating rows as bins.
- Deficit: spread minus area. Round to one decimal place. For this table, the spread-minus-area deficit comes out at -2.0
